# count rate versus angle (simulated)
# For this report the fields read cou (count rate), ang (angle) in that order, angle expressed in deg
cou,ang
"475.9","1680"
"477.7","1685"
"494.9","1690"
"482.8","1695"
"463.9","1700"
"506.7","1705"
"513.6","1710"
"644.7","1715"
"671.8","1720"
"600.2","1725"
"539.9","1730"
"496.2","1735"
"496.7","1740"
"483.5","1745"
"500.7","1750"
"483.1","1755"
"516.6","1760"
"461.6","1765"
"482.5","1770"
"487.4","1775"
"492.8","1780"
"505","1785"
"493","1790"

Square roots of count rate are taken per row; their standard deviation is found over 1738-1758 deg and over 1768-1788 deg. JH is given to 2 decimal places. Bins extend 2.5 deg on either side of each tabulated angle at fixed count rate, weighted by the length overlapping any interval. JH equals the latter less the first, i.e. 0.01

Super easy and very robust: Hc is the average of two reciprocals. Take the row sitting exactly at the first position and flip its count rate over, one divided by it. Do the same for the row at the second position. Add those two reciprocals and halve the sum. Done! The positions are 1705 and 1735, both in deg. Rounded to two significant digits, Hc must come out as 0.0020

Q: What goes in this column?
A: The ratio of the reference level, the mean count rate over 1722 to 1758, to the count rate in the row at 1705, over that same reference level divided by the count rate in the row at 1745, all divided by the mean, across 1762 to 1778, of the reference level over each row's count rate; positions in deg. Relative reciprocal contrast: 0.88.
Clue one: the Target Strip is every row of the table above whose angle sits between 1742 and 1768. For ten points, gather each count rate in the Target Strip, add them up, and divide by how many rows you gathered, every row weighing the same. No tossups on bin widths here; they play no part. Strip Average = 489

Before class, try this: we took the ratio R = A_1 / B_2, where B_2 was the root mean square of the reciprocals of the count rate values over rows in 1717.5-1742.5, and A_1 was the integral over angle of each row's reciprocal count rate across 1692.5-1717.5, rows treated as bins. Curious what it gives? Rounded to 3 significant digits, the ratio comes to 26.7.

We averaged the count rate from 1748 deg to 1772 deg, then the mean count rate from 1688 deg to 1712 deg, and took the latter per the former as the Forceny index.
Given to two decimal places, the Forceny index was 1.01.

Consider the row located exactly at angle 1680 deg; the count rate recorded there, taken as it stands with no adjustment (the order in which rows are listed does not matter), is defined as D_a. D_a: 475.9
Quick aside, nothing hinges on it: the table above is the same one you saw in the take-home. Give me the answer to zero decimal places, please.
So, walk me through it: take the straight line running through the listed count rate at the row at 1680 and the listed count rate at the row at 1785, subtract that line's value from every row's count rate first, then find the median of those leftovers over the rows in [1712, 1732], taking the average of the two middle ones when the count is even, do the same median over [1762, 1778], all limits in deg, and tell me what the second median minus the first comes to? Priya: -154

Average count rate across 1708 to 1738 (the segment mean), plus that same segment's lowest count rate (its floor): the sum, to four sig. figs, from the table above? 1074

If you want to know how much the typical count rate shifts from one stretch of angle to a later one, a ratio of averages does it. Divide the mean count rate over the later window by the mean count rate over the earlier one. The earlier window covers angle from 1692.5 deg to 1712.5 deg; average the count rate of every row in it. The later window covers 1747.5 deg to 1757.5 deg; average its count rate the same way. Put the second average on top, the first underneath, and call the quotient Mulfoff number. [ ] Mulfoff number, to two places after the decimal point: 1.00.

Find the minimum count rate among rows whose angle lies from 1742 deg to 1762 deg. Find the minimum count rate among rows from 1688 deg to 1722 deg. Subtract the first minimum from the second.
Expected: -19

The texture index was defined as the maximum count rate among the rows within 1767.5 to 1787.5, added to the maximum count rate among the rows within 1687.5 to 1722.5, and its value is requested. 1177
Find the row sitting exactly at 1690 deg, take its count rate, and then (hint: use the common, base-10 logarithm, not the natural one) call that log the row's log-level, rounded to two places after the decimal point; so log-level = 2.69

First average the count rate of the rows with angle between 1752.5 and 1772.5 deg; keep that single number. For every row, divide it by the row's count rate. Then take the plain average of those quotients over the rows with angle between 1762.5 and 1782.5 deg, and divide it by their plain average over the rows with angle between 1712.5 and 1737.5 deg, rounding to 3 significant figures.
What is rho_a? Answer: 1.21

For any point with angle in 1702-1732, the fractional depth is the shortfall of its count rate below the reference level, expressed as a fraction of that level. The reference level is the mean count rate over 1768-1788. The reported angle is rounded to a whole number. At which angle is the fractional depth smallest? 1720 deg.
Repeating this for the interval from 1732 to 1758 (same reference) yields 1750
